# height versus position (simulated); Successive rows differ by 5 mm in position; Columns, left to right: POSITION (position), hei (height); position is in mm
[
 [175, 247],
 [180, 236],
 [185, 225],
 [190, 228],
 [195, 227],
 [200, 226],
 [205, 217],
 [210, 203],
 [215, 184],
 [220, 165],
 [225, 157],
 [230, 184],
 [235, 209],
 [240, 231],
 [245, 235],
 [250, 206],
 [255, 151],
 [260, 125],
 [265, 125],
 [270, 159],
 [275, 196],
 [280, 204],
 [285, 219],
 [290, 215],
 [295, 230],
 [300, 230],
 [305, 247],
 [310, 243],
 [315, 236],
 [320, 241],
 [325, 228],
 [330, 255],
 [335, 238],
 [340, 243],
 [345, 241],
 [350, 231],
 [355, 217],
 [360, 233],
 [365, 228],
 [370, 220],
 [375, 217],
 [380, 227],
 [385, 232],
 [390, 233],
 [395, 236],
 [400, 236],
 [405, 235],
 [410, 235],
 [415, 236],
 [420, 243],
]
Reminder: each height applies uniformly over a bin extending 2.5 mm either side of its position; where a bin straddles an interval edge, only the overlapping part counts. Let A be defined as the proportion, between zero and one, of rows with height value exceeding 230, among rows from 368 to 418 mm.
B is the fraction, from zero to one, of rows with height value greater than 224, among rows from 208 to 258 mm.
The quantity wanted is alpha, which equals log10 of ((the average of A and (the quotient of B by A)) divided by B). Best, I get 0.392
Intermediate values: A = 0.7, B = 0.2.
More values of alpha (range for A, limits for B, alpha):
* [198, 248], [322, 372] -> 0.419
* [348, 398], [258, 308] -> 0.263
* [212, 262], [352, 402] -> 0.422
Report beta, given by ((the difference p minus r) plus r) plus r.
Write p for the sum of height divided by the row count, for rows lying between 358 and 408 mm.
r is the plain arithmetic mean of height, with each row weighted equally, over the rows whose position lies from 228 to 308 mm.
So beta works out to 428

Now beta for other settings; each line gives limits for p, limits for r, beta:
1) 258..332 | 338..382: 439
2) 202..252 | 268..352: 426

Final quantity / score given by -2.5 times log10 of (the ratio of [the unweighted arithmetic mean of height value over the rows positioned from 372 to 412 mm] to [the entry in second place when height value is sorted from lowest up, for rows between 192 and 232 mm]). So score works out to -0.4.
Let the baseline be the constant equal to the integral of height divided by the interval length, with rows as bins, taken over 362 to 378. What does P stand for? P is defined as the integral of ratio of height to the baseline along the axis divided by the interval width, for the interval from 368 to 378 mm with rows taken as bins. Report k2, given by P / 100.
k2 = 0.0098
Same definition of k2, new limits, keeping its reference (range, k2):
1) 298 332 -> 0.0108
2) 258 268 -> 0.0057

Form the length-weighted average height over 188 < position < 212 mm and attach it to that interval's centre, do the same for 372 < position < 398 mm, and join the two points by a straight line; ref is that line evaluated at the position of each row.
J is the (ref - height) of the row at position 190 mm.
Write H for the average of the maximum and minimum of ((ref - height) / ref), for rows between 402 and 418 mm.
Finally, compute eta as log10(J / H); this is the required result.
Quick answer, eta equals 2.5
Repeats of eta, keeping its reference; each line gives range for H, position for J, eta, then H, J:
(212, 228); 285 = 1.4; 0.23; 5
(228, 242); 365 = -0.3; 0.07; 0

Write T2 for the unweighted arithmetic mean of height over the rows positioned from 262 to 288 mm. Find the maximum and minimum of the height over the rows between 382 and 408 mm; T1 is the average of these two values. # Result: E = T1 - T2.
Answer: 53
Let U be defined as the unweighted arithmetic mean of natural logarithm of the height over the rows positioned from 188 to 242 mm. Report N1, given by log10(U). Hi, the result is 0.725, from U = 5.30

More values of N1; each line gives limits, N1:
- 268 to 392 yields 0.734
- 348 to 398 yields 0.735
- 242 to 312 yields 0.722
